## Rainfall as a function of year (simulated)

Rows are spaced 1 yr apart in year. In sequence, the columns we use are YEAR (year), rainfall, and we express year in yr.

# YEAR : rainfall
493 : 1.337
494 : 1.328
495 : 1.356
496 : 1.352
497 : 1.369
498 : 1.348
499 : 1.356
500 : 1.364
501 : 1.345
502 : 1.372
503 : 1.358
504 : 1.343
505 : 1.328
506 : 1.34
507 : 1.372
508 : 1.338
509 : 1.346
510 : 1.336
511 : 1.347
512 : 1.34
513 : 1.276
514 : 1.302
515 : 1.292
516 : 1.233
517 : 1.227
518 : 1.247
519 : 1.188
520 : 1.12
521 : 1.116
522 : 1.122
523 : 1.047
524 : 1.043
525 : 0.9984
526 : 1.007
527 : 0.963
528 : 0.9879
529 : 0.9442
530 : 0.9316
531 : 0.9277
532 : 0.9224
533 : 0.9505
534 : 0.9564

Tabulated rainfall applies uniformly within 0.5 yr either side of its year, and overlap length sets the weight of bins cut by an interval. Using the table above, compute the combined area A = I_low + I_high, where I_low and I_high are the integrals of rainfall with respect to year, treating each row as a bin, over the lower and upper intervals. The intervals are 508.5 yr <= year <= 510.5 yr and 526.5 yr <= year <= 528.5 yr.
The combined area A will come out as 4.63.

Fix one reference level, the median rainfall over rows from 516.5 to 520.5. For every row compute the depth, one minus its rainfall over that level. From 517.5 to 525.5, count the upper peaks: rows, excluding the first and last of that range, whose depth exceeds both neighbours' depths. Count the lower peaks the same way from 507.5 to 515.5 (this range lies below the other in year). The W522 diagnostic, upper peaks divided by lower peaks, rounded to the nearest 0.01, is 0.50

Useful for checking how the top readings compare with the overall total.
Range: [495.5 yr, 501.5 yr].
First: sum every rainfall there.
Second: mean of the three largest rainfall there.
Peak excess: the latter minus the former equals -6.77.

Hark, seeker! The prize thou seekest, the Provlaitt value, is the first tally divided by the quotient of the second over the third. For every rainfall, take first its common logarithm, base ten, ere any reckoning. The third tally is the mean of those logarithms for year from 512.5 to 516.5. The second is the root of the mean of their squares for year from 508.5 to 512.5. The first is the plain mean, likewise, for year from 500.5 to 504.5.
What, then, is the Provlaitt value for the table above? 0.11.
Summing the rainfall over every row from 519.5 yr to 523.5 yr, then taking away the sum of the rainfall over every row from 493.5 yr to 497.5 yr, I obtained -1.0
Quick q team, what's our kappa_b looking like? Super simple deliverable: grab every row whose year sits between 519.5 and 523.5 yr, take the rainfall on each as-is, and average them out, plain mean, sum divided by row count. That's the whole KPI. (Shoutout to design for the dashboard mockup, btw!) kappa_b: 1.10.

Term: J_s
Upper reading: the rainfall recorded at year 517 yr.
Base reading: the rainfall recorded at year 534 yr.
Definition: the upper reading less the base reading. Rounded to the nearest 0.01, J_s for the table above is 0.27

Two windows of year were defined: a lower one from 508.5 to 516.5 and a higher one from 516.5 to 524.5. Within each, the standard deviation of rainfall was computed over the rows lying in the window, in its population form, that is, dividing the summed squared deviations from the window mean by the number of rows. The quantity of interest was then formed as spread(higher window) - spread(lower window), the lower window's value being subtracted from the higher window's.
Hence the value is 0.03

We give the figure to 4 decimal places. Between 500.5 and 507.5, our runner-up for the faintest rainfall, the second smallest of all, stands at 1.3400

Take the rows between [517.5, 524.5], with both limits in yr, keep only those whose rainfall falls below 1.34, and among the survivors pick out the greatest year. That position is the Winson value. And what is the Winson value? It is 524 yr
